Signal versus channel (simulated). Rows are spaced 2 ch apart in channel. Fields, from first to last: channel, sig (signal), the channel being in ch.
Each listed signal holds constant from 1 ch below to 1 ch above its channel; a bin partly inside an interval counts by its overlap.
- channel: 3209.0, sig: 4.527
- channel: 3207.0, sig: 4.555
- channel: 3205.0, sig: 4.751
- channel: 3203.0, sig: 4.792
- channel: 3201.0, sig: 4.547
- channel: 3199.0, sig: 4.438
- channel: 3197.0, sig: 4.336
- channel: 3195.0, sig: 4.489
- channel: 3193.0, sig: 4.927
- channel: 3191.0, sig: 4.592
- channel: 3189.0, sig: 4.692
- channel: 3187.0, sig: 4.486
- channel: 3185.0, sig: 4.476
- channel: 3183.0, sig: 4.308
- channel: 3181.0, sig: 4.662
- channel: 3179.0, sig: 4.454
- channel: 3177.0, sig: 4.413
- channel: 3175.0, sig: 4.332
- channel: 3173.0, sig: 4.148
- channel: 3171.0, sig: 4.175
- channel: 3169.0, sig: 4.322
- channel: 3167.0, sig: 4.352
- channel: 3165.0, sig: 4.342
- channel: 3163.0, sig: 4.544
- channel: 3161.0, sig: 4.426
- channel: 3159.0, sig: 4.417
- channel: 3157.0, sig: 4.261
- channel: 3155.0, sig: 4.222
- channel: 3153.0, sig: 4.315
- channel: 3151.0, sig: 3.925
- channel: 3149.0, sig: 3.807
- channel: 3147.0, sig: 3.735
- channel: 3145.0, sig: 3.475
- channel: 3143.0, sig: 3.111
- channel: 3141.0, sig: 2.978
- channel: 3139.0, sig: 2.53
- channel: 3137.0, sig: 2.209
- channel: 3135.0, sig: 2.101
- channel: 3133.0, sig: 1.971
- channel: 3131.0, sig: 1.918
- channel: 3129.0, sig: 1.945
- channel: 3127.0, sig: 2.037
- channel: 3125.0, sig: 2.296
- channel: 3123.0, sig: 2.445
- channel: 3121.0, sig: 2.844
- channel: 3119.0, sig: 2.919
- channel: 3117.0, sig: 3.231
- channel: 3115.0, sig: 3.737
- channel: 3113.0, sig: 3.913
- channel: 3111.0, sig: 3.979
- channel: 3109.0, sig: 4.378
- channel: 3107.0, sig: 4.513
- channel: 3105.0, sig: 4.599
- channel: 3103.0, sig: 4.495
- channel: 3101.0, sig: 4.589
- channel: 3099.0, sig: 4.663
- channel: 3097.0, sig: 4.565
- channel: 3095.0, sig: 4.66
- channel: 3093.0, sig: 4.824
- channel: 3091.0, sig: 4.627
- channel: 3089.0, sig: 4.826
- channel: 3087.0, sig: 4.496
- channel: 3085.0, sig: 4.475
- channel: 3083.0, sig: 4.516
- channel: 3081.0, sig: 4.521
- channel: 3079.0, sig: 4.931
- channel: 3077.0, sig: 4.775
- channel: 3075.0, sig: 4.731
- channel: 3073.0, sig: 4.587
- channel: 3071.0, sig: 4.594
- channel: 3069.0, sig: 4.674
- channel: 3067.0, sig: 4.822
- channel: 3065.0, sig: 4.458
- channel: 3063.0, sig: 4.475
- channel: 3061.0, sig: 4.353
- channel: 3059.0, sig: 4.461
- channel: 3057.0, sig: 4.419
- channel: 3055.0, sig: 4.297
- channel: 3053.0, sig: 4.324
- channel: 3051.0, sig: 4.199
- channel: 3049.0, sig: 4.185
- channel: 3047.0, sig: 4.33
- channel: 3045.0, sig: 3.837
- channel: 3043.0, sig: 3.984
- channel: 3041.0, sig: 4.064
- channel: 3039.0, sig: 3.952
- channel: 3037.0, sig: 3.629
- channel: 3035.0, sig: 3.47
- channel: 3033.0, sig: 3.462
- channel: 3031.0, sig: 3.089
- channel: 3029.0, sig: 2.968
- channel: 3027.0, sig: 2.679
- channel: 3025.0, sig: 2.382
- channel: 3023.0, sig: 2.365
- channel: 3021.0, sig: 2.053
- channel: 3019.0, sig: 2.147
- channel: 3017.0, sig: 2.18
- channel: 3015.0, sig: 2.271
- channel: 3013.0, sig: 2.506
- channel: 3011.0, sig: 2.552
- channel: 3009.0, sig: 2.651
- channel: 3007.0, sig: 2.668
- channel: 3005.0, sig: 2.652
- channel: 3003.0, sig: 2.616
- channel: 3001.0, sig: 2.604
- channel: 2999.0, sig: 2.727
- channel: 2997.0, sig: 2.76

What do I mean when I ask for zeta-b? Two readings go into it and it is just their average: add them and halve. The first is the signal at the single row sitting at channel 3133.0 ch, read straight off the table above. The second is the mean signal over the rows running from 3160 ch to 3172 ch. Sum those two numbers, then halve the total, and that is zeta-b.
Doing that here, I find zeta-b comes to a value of 3.2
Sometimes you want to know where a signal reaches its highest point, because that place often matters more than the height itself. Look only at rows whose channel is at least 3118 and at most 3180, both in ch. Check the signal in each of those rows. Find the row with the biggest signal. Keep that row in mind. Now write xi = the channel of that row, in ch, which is 3163.0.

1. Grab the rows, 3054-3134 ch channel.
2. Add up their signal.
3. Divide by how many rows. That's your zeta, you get 4.04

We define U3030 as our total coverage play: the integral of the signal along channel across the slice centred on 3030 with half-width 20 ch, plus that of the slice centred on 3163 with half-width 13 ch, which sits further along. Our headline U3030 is 236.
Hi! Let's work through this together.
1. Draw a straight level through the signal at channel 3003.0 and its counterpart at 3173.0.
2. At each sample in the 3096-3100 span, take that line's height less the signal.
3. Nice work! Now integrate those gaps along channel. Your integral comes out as -5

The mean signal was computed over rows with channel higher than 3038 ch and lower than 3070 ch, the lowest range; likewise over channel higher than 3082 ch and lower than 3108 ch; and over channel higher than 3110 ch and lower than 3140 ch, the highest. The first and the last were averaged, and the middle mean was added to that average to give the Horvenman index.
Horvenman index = 8.1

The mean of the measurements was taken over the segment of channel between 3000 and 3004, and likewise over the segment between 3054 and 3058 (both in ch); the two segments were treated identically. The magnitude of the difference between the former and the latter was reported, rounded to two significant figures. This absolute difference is 1.7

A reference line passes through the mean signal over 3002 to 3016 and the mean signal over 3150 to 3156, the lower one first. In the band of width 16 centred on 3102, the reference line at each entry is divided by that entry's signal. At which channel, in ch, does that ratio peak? 3109.0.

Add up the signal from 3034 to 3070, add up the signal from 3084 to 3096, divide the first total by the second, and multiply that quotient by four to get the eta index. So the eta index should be 11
